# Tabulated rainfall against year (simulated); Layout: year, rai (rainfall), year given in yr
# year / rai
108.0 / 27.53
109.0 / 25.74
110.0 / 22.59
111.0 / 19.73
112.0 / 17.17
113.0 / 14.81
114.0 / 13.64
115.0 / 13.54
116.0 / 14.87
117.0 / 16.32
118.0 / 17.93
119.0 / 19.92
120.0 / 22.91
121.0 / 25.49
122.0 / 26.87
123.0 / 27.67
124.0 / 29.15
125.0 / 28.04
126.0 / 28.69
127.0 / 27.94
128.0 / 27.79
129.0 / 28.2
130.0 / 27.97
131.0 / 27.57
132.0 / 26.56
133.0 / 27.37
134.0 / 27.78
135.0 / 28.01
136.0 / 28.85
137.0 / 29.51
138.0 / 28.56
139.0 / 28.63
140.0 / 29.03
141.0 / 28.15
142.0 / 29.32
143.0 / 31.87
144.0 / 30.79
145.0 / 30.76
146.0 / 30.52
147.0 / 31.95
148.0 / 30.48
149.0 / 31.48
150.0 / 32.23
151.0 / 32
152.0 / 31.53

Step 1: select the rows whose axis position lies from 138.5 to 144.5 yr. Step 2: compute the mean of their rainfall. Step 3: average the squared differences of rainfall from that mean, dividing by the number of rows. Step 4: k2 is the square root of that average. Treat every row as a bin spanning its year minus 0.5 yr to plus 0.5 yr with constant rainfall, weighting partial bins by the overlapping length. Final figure 1.29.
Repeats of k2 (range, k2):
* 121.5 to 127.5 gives 0.73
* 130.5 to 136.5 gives 0.69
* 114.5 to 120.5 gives 3.14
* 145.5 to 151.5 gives 0.70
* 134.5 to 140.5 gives 0.46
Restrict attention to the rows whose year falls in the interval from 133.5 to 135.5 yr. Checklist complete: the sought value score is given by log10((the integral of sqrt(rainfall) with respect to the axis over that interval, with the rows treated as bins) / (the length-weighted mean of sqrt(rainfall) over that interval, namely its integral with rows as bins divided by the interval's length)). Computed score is 0.30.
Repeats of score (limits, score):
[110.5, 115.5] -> 0.70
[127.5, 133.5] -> 0.78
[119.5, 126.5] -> 0.85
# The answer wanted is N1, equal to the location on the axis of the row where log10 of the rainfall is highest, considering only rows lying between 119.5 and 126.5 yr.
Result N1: 124.0 yr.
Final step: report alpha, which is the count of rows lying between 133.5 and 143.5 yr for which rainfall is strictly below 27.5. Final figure 0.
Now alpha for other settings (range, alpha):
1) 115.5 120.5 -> 5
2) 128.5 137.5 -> 2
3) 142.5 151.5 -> 0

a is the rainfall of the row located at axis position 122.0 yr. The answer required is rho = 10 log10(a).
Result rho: 14.3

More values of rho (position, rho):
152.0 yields 15.0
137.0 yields 14.7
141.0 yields 14.5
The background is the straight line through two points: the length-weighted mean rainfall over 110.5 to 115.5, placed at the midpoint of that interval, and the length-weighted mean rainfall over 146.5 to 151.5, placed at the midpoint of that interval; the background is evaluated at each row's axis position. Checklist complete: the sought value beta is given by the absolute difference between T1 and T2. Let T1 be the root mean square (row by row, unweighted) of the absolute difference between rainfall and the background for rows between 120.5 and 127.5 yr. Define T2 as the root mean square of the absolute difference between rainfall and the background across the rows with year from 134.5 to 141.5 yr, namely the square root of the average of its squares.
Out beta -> 5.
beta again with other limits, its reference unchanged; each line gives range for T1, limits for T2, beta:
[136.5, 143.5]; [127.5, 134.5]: 2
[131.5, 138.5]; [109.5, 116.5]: 1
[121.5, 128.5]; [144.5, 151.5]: 6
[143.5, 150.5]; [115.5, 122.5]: 3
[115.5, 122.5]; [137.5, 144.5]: 2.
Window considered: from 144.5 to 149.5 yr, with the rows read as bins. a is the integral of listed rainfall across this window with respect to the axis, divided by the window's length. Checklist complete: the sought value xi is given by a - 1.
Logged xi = 30.0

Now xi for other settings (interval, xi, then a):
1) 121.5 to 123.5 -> 26.3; 27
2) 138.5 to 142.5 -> 27.8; 29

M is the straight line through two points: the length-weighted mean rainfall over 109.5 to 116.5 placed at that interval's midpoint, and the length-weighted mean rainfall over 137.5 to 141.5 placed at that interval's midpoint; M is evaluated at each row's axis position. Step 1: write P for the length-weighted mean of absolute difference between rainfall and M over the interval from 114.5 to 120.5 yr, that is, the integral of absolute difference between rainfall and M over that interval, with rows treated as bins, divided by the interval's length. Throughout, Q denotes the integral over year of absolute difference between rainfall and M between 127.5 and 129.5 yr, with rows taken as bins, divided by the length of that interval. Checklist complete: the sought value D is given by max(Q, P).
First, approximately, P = 2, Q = 4.4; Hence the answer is 4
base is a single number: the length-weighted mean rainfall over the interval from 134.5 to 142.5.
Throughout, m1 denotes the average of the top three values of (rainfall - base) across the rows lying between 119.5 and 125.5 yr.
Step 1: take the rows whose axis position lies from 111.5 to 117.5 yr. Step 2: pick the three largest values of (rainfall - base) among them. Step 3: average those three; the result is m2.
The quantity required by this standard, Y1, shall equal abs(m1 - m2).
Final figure 12.2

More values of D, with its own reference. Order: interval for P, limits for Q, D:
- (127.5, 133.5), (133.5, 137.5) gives 3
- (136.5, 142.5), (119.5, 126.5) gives 6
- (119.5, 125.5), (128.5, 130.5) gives 6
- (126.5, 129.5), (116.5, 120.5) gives 5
